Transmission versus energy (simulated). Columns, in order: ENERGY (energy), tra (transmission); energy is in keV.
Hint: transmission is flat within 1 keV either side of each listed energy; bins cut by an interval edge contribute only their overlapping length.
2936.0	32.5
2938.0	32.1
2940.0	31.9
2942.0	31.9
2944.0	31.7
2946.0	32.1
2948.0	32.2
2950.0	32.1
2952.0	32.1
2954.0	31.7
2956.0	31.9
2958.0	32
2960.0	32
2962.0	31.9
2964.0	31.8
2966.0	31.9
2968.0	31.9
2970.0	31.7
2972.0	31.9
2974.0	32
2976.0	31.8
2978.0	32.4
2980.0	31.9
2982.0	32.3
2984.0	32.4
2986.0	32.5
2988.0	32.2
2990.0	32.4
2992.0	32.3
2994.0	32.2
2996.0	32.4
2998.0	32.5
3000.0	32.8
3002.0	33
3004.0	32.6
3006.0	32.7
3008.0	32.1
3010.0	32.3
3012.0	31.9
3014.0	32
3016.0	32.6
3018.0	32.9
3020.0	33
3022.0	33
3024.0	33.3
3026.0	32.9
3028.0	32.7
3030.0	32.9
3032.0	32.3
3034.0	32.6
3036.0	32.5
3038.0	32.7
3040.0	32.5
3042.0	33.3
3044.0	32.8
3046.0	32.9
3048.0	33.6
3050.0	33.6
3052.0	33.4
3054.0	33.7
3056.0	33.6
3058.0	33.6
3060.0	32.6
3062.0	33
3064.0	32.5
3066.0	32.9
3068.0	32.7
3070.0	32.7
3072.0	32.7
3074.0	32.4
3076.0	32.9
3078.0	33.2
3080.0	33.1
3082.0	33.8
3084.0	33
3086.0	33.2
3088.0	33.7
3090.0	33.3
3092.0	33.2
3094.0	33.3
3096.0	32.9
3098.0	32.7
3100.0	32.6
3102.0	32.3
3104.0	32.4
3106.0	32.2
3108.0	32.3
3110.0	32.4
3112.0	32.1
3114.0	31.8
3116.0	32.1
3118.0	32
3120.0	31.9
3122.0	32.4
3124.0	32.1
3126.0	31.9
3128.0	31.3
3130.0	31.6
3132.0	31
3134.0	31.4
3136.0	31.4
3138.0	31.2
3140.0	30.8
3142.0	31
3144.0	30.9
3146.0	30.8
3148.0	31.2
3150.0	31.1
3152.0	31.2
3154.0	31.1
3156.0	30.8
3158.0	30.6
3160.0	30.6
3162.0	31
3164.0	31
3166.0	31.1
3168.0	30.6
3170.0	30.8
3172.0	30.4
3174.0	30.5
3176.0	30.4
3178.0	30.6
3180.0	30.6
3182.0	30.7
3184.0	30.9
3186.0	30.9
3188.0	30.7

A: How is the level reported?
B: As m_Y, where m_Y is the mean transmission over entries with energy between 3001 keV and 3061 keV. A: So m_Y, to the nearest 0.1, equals 32.9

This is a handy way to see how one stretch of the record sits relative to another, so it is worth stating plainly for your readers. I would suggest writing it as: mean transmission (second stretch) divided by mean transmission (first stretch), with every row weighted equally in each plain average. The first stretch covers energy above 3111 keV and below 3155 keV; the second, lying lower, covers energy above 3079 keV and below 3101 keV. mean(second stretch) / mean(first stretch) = 1.054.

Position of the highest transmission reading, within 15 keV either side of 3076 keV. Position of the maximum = 3082.0 keV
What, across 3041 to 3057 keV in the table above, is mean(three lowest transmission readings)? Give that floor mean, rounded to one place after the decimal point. 33.0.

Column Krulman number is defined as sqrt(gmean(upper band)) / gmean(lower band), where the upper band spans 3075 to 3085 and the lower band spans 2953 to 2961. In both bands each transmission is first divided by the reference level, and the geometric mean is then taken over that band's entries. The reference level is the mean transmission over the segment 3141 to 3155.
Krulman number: 1.01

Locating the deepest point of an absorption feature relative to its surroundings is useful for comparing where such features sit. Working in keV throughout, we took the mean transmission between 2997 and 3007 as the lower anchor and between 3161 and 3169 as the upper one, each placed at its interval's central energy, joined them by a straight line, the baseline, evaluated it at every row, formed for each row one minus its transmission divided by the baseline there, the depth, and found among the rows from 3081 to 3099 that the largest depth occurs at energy 3098.0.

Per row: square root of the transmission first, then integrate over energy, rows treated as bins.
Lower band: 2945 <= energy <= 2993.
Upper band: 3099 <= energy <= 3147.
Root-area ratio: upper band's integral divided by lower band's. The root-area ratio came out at 1.00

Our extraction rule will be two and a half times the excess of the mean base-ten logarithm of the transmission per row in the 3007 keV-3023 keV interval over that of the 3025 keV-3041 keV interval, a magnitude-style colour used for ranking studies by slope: -0.005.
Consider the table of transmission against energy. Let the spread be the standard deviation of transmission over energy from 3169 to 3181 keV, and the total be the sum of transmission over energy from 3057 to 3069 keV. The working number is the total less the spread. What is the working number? 197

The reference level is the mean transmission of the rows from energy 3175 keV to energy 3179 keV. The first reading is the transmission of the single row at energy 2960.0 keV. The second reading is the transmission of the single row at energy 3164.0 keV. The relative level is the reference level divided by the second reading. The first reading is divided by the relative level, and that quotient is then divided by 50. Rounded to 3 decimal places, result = 0.650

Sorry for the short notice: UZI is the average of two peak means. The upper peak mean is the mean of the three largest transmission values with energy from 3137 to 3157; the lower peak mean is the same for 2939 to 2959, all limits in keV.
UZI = 31.7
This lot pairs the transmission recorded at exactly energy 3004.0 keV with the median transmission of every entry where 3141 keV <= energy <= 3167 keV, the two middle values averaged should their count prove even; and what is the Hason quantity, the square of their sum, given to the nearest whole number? 4045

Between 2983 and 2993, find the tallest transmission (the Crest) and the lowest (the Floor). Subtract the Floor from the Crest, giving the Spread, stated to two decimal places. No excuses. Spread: 0.30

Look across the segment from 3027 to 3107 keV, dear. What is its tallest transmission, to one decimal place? 33.8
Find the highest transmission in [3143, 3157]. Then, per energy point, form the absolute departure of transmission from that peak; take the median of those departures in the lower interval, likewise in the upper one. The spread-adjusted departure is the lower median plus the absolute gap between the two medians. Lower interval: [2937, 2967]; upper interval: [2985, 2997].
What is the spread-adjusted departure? 1.15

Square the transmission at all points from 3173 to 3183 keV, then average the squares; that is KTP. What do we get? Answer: 934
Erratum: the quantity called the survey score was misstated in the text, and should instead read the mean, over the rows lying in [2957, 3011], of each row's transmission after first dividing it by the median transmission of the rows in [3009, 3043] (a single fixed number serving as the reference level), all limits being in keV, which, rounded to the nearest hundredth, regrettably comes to 0.99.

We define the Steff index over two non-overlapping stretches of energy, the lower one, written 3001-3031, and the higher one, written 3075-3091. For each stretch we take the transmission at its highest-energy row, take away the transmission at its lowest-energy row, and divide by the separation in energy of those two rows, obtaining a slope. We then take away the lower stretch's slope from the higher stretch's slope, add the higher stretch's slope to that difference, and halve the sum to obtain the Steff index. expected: 0.030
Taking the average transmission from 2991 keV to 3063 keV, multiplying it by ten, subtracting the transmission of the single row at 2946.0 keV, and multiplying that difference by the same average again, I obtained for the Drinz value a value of 9706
